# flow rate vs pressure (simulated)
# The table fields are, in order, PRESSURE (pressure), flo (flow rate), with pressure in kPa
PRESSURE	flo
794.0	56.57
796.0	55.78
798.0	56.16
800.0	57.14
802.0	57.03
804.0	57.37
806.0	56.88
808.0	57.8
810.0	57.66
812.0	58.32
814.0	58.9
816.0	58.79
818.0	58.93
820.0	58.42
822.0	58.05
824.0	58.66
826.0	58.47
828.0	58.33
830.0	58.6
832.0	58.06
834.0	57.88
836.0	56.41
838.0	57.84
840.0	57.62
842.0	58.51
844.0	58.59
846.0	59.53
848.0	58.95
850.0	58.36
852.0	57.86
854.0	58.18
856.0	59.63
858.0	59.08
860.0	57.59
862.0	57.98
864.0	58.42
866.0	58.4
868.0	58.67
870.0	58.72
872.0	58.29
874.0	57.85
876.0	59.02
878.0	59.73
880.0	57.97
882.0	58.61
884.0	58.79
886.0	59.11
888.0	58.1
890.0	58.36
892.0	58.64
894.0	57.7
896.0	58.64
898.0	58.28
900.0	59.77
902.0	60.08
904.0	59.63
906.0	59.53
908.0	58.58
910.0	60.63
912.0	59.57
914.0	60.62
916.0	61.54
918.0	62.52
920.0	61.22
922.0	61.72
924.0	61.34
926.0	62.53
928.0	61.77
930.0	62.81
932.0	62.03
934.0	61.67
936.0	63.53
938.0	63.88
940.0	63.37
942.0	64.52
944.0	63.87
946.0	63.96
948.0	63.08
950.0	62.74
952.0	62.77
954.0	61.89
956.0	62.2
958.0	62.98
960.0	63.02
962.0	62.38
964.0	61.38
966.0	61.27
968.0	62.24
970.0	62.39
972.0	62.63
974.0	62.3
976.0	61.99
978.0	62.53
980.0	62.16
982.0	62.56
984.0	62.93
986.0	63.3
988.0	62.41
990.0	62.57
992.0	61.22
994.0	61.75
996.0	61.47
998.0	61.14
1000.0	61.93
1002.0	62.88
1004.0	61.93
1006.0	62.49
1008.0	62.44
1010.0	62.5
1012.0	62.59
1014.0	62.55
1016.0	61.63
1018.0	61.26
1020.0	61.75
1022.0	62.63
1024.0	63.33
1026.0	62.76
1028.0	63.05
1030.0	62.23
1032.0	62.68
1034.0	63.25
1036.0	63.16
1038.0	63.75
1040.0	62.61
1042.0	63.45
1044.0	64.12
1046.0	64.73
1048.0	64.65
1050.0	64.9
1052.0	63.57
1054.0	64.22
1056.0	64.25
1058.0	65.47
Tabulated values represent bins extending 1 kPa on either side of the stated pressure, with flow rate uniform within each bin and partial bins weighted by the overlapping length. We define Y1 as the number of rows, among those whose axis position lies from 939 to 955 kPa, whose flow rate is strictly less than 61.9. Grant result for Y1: 1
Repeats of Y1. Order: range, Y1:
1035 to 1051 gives 0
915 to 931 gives 5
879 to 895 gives 8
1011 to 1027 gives 3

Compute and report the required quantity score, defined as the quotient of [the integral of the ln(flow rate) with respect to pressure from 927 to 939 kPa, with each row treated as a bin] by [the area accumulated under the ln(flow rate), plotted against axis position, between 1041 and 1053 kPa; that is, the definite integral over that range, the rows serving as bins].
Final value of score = 0.99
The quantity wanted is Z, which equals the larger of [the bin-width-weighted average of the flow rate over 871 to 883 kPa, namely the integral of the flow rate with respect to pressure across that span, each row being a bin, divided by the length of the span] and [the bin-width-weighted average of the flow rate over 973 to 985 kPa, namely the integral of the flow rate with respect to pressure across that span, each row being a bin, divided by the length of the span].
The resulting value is 62.41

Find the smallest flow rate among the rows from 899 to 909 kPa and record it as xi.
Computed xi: 58.58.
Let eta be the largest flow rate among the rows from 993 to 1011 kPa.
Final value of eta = 62.88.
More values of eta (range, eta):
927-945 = 64.52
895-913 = 60.63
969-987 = 63.3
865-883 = 59.73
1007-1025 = 63.33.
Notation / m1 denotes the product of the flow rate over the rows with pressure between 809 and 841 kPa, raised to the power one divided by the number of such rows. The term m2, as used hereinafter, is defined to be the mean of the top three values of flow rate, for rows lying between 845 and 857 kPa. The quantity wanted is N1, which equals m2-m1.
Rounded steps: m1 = 58.2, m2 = 59.4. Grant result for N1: 1.2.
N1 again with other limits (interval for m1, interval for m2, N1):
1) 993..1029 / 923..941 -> 1.4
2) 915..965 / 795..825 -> -3.7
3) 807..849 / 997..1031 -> 4.8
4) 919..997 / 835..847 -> -3.6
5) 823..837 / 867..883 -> 1.1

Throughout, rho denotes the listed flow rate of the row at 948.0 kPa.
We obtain 63.08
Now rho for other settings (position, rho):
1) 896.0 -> 58.64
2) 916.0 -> 61.54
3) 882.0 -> 58.61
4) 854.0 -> 58.18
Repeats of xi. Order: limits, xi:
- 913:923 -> 60.62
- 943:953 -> 62.74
